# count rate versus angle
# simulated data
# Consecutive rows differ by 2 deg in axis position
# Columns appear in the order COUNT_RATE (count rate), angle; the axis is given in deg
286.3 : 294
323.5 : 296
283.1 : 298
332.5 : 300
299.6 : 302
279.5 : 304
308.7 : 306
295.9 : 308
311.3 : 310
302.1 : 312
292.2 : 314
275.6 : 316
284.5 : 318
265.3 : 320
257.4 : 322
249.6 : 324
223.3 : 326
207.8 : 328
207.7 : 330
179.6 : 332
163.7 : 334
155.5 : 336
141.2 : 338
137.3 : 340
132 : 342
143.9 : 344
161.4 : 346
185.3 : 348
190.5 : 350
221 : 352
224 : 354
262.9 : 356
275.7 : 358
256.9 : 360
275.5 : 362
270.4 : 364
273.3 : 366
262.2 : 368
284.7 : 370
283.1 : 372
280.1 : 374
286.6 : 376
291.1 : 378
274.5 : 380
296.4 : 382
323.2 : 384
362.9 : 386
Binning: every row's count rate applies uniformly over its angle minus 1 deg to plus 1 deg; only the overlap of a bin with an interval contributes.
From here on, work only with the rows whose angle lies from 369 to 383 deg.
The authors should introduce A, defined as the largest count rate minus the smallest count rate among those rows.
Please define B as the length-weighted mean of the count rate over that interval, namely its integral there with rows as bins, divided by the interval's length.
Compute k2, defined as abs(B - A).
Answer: 263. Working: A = 22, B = 285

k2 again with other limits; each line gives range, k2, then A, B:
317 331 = 165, 77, 242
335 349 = 98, 53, 151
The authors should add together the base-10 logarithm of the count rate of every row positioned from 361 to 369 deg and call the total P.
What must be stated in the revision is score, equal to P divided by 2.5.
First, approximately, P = 9.73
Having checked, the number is 3.89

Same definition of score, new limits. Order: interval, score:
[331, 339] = 3.52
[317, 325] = 3.87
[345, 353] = 3.64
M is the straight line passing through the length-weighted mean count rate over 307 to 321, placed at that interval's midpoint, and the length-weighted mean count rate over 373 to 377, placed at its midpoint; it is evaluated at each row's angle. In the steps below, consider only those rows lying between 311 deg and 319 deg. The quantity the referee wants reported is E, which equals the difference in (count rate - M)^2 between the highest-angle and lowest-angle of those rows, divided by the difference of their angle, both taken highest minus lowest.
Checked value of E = -22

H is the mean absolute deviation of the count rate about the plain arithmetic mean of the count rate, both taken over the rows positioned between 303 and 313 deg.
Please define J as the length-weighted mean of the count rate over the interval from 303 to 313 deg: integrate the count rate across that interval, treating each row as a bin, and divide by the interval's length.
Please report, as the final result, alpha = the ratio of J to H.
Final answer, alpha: 32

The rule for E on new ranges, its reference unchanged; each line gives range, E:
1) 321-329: 912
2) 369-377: 2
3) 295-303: -159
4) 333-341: 1175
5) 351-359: -683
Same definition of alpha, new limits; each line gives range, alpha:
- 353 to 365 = 19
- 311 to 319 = 34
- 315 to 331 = 10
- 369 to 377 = 140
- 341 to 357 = 6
